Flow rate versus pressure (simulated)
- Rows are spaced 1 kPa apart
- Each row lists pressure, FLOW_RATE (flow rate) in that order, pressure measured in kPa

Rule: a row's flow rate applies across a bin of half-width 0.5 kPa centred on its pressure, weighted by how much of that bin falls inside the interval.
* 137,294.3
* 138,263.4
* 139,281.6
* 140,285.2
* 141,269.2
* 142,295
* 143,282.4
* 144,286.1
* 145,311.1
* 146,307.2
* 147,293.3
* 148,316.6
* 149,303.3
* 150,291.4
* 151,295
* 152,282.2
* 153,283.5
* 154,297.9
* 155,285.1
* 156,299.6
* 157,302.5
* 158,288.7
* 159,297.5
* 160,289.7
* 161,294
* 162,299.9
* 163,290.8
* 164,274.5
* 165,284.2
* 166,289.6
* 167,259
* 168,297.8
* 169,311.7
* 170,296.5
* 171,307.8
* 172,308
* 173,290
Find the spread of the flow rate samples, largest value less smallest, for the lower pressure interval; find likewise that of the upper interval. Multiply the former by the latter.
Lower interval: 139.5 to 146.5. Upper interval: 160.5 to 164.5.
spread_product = 1064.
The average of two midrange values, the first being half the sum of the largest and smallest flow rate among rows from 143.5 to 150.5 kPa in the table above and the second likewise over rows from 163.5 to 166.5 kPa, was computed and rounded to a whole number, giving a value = 292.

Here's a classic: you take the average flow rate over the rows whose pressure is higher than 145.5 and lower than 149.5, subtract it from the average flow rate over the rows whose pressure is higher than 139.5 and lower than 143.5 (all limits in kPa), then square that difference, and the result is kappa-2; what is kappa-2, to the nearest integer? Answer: 491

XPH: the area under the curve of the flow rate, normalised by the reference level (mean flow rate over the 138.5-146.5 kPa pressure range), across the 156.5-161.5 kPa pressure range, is 5.08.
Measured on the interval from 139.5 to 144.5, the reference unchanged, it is 4.89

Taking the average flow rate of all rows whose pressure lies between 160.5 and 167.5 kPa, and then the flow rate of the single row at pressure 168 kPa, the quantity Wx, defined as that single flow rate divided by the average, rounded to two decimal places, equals 1.05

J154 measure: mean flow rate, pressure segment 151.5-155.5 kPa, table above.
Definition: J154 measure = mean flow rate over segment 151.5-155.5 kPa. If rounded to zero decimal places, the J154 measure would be 287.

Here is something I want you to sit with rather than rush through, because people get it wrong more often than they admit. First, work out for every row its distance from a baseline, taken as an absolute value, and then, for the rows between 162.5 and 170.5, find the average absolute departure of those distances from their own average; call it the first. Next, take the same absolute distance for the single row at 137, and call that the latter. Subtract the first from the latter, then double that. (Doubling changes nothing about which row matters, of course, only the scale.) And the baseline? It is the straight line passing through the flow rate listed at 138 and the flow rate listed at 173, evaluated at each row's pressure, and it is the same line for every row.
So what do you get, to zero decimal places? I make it 49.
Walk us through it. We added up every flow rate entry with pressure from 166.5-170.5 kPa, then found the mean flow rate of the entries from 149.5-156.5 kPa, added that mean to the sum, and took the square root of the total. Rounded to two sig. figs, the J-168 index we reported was 38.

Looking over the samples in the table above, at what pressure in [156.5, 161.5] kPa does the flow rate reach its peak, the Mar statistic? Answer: 157 kPa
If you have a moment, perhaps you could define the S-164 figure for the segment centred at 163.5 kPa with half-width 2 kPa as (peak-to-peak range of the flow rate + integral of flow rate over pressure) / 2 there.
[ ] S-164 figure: 587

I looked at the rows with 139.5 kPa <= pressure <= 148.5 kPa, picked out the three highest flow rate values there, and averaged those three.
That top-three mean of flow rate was 312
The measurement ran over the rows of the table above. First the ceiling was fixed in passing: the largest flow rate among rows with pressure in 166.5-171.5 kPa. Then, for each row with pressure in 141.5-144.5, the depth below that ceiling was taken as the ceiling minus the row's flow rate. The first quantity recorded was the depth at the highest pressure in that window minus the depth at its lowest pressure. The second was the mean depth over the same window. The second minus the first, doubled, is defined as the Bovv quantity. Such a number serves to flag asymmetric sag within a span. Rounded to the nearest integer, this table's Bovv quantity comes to 30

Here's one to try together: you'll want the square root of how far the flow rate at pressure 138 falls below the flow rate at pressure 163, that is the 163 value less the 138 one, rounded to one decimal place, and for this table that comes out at 5.2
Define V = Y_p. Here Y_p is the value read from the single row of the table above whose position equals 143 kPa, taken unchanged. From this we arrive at 282.4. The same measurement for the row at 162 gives 299.9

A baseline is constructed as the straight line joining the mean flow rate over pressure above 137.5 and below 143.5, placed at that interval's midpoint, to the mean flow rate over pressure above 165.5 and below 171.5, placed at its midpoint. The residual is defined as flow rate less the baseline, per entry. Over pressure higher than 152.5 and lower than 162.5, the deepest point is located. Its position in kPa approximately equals 153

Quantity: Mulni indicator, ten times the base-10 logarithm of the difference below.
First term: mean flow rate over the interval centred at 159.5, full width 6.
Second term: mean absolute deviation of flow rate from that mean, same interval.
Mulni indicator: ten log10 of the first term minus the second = 24.64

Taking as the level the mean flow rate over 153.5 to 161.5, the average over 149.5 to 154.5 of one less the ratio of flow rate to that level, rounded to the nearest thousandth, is 0.015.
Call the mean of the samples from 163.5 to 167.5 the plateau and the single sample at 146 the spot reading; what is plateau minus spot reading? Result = -30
